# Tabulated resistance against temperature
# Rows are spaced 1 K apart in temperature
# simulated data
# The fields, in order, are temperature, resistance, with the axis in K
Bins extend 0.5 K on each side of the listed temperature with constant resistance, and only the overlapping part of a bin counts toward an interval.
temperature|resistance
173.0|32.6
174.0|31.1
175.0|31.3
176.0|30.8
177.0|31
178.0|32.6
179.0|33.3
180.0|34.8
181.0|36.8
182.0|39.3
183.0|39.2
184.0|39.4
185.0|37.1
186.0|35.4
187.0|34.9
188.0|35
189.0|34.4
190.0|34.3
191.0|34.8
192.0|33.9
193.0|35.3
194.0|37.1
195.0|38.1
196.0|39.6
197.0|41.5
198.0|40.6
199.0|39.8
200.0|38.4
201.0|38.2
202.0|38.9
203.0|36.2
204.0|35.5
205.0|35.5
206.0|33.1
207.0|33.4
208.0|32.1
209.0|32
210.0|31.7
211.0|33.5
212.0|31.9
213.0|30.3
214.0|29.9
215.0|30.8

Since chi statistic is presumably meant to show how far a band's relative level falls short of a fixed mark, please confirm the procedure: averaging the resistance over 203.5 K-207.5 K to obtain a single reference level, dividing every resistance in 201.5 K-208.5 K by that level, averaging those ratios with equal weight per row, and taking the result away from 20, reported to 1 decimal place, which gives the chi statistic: 19.0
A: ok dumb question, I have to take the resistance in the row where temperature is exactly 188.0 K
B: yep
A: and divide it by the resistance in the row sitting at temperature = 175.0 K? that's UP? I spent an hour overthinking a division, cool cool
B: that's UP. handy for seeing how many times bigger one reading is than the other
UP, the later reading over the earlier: 1.12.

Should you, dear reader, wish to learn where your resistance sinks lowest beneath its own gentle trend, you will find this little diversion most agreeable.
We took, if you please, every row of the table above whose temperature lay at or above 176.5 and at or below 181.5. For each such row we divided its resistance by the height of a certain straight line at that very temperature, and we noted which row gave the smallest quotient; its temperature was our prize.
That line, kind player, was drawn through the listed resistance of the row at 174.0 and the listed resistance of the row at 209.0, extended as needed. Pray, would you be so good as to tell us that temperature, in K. 177.0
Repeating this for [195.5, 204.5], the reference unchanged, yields 204.0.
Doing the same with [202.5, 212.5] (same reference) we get 210.0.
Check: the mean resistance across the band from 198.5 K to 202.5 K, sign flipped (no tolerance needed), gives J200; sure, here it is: -38.8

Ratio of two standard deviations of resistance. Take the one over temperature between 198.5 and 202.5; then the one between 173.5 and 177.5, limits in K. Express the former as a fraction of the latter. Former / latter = 3.4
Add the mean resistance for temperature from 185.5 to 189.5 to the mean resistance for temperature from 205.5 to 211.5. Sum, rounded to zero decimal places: 68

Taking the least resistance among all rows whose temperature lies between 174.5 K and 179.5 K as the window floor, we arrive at 30.8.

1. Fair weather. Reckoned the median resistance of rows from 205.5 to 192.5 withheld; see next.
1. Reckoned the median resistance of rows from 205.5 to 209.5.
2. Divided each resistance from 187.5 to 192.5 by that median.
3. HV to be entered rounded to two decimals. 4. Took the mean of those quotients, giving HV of 1.06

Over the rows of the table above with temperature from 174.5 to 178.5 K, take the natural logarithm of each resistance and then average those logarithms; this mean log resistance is 3.45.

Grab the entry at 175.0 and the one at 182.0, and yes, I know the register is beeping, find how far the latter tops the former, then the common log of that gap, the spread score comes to 0.9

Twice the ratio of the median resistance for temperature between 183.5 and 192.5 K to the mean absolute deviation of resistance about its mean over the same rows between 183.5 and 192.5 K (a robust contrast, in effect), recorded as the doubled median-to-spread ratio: 56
